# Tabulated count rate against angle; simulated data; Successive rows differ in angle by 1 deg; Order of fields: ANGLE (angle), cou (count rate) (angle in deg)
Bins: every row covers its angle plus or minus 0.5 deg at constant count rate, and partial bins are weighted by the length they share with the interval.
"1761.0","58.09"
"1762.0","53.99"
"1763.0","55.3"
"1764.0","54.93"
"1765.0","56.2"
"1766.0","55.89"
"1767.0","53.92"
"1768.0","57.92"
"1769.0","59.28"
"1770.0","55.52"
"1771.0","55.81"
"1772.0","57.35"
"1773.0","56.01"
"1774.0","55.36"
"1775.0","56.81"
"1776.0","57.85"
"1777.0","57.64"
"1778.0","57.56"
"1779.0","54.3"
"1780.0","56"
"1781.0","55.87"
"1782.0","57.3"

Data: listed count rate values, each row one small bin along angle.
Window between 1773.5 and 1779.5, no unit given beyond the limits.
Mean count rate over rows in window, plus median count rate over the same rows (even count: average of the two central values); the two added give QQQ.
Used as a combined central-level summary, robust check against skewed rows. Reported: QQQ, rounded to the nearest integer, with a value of 114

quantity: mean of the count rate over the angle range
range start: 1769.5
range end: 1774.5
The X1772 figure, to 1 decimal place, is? 56.0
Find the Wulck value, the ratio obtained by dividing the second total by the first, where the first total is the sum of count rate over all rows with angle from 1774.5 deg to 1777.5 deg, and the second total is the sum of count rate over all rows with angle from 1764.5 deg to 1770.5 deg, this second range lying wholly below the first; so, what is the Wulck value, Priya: 2.0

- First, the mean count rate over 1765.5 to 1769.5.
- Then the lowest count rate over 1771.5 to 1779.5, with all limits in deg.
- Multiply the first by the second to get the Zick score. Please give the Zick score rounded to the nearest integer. 3082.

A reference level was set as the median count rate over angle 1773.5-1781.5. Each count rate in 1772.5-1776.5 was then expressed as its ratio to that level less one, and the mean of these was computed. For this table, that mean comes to 0.002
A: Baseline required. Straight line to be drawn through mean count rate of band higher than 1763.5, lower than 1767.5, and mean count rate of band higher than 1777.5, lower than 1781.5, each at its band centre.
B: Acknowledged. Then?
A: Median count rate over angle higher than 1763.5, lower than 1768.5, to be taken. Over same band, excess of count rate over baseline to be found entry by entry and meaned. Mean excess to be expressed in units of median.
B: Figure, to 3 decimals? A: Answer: 0.009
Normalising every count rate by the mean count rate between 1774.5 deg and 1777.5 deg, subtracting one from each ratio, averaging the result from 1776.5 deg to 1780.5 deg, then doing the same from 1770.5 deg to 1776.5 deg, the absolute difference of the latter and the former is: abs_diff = 0.0027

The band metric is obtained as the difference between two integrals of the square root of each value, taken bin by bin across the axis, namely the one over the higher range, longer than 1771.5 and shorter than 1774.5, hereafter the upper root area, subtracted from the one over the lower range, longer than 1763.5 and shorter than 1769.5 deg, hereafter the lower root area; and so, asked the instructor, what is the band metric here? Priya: 23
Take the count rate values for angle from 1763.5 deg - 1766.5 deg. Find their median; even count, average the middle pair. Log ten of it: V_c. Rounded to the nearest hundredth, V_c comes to 1.75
